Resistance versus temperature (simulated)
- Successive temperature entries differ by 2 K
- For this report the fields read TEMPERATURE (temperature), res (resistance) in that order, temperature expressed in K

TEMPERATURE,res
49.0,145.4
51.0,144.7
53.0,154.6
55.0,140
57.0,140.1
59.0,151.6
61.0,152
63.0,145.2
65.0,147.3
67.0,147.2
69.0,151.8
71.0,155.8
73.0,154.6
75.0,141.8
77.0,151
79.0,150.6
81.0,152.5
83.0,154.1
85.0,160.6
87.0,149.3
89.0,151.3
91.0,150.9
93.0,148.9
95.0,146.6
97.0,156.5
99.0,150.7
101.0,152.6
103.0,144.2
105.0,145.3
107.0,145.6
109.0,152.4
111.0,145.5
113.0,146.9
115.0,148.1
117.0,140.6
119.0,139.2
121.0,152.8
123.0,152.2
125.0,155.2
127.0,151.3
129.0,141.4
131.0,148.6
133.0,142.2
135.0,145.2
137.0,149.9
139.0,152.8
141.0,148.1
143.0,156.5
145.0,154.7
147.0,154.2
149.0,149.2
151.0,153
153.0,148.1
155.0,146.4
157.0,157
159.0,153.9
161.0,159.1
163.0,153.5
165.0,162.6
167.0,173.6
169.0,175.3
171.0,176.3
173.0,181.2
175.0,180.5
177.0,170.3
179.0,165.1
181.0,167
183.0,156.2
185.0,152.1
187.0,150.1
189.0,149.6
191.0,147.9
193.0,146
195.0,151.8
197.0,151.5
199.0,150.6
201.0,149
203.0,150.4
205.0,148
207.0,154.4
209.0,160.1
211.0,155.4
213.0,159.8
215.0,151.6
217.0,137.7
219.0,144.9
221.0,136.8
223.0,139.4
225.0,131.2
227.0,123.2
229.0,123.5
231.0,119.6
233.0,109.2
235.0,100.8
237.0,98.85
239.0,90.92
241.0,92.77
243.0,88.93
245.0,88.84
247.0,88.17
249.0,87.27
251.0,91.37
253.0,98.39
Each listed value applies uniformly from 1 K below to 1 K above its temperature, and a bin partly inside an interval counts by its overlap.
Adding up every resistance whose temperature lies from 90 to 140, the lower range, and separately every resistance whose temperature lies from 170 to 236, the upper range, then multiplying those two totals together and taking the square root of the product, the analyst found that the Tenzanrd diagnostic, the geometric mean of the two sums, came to 4257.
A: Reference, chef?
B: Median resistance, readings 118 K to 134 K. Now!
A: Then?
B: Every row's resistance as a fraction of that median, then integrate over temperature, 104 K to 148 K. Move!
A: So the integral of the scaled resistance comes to 43.6 K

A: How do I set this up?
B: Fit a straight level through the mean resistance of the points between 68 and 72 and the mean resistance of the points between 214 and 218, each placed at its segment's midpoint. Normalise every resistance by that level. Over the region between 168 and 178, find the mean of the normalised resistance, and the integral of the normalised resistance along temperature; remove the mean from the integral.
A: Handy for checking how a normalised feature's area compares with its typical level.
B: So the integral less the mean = 10.8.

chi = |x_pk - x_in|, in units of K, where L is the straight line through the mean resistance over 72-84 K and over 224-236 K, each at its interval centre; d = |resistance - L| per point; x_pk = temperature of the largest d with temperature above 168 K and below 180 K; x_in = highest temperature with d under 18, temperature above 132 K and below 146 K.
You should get 32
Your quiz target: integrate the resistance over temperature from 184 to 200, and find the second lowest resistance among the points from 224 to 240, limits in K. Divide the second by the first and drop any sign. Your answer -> 0.041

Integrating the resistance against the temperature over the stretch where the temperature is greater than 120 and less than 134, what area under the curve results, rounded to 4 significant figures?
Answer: 2087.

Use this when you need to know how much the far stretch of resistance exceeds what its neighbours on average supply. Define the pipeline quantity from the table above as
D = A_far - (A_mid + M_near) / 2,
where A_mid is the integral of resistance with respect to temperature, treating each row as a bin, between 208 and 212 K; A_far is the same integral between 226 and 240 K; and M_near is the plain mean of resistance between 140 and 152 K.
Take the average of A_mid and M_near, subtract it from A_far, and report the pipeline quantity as 1140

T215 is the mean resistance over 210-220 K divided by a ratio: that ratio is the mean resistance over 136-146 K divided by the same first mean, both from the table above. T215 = 147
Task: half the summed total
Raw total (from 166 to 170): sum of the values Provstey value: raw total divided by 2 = 174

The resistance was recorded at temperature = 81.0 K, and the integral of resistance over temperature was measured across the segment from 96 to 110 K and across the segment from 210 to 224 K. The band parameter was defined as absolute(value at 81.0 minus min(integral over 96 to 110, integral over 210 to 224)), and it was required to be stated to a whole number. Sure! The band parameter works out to 1899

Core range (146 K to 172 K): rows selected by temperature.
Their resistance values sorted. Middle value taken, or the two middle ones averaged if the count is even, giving 154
